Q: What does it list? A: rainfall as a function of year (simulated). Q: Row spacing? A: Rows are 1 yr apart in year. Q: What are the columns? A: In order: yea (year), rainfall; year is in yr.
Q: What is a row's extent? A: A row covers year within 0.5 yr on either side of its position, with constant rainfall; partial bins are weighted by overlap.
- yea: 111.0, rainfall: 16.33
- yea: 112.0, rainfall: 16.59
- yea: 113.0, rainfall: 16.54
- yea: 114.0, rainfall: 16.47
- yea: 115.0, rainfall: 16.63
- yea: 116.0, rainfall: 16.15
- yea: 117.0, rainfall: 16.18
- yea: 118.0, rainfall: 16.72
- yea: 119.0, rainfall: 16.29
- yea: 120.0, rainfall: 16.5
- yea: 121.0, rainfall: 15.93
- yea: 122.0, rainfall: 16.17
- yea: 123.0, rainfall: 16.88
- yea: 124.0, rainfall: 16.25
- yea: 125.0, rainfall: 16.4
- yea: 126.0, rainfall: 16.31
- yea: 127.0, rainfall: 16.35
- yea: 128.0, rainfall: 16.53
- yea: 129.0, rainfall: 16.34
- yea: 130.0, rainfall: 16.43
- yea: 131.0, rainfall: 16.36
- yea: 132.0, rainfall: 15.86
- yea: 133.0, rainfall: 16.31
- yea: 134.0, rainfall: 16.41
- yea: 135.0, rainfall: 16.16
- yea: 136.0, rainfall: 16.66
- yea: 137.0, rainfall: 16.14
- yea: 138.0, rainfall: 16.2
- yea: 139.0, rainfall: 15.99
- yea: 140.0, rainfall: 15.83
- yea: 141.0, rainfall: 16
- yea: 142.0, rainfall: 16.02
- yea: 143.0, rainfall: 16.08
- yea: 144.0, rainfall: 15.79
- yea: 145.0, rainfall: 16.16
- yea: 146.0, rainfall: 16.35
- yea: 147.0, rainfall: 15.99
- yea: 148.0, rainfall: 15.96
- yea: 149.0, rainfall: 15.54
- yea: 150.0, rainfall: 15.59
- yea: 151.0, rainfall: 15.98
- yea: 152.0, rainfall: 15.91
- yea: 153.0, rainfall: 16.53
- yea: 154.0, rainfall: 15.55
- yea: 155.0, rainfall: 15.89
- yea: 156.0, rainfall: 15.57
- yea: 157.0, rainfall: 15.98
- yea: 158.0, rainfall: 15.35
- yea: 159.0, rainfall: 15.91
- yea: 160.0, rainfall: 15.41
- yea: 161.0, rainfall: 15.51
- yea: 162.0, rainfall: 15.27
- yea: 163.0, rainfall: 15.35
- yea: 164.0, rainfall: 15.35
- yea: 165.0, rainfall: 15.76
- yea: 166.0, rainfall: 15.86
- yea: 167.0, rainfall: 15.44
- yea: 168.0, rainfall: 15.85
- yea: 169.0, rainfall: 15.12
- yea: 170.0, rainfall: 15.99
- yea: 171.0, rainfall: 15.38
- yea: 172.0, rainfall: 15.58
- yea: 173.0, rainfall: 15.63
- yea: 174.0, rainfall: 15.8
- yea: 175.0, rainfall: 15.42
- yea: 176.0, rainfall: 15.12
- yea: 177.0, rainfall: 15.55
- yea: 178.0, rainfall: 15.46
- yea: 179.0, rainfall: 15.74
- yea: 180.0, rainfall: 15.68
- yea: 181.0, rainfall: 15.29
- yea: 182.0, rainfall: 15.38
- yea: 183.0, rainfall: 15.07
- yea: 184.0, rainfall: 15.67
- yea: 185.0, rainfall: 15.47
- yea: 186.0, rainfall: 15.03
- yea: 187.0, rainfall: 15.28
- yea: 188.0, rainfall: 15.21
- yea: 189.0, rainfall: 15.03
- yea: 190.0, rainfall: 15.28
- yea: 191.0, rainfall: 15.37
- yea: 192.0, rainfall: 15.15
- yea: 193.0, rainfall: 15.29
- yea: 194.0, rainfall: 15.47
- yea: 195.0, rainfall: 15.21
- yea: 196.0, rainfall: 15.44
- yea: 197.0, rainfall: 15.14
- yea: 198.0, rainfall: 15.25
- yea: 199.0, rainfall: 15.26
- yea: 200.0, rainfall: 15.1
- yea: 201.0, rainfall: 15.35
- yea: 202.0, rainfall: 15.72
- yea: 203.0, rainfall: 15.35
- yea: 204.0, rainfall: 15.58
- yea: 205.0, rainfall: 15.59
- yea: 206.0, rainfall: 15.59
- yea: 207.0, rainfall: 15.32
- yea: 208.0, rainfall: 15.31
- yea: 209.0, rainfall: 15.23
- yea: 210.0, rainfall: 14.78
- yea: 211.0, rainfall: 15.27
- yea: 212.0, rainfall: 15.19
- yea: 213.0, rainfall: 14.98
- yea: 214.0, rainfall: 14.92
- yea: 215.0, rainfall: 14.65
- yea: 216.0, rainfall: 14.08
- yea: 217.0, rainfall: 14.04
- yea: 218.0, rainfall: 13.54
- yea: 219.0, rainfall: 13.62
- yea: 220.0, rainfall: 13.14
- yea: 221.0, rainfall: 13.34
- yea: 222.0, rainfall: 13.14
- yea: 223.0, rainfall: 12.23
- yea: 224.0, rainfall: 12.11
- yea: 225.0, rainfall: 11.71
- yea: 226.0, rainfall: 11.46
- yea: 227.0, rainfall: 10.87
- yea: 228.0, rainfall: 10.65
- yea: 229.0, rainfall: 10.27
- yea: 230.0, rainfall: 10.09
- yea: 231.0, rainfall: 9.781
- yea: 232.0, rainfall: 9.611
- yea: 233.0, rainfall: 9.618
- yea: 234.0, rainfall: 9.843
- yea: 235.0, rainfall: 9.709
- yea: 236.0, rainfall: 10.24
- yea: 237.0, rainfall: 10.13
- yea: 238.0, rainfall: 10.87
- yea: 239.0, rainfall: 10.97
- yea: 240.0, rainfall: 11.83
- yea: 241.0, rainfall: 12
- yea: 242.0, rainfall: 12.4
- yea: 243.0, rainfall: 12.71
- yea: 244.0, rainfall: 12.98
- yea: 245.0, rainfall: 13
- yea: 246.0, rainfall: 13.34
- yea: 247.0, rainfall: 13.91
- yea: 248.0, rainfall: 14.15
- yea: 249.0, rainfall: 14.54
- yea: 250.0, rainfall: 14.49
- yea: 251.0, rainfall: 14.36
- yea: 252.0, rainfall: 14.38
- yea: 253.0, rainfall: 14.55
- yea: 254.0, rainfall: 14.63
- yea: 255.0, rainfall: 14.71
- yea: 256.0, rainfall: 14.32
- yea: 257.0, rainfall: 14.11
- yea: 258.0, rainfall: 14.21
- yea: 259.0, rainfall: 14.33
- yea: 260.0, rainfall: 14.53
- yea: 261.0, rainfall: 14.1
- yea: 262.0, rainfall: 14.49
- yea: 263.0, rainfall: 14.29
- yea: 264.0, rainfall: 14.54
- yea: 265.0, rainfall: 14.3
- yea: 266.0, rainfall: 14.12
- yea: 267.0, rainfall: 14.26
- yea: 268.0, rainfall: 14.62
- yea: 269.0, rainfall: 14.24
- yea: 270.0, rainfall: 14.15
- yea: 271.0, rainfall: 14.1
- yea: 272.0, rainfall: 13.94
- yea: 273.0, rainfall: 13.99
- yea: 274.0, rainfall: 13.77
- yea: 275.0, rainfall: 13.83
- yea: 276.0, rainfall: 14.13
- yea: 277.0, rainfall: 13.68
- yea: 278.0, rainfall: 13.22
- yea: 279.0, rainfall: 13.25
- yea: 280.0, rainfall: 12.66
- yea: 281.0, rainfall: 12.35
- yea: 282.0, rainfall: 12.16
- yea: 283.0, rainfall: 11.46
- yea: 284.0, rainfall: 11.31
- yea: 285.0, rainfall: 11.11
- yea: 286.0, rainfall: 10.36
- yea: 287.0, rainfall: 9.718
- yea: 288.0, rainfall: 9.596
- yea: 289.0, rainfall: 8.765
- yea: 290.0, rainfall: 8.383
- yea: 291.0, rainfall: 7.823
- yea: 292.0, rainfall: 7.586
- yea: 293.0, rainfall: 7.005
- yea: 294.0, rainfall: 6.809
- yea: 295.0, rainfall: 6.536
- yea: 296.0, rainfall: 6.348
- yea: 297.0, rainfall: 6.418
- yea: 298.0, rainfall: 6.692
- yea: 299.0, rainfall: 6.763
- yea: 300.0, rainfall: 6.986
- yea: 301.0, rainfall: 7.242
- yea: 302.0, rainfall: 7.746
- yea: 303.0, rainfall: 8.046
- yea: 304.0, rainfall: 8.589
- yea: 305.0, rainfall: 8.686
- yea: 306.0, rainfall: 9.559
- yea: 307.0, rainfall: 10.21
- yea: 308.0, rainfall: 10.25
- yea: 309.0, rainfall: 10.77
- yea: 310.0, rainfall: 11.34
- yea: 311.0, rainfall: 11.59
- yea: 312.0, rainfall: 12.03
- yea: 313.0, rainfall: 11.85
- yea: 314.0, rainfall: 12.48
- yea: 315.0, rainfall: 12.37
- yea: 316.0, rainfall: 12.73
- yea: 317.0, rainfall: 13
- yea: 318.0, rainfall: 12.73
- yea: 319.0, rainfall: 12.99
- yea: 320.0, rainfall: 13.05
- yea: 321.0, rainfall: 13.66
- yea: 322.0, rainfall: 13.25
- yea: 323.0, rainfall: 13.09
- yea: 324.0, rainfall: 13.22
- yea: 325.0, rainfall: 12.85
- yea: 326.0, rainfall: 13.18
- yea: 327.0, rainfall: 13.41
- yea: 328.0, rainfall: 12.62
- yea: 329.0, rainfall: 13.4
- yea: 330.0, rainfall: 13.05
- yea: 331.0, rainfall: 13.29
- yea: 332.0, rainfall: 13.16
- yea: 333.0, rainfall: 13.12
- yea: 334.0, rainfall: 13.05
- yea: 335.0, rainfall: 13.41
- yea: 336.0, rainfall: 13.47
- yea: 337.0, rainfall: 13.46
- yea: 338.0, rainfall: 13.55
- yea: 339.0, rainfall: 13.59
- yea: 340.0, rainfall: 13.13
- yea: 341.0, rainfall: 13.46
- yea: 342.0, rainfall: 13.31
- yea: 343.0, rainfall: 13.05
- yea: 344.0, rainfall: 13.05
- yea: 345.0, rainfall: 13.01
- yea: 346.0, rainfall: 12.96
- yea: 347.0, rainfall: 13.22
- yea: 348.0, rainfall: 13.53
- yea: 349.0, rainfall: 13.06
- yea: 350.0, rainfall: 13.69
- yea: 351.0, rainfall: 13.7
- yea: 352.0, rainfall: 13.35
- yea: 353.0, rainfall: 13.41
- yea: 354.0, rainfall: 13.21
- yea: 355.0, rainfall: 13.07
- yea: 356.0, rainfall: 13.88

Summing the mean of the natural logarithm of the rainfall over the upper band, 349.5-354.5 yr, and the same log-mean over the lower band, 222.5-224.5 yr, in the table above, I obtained 5.10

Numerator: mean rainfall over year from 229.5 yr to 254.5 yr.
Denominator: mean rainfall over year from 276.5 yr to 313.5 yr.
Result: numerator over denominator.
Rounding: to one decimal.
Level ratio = 1.3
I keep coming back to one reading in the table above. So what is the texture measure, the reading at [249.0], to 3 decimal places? 14.540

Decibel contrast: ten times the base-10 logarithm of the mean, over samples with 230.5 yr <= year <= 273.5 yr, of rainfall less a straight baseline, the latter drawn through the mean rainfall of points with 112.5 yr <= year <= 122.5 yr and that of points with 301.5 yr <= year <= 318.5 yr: -2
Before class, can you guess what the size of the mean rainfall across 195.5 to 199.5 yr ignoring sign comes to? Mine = 15.3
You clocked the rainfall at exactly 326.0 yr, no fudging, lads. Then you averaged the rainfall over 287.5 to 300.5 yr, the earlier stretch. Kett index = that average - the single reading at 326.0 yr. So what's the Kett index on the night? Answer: -5.8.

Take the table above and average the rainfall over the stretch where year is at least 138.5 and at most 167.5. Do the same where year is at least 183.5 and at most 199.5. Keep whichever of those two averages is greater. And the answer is 15.8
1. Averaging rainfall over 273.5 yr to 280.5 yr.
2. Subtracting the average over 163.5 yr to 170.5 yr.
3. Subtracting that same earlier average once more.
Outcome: -17.7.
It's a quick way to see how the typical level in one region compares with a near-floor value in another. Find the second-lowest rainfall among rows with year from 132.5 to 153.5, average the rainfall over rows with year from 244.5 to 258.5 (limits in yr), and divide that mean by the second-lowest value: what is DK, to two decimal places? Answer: 0.91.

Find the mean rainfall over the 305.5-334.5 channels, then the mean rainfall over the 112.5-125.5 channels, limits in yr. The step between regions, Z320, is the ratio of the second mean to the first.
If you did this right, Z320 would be 1.32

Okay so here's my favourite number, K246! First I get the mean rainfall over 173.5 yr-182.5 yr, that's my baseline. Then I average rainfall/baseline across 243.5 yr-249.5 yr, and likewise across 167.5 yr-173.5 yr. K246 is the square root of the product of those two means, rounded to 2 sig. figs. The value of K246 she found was 0.94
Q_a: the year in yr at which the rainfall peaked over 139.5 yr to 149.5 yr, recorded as 146.0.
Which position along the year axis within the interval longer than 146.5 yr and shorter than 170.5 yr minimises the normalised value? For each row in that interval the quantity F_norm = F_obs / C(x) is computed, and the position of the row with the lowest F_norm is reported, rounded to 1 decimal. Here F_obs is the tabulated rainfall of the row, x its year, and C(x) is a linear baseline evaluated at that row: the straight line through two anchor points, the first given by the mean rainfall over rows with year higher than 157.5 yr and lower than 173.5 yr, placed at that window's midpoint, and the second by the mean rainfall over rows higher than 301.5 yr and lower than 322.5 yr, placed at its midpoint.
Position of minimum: 149.0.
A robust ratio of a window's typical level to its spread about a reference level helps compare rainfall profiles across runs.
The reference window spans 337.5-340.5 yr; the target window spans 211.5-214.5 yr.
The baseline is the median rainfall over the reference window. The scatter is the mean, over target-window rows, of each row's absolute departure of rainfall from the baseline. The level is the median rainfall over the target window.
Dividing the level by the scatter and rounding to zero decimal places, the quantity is 10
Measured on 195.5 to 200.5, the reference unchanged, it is 9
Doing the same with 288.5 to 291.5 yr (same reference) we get 2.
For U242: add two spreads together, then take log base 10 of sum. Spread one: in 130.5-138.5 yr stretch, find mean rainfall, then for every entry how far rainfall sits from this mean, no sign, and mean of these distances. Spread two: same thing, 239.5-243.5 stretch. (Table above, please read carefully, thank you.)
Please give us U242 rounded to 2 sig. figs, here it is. -0.31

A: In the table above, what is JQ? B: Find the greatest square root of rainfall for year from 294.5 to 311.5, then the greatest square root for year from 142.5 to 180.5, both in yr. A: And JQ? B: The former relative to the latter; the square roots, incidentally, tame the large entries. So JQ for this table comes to 0.84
